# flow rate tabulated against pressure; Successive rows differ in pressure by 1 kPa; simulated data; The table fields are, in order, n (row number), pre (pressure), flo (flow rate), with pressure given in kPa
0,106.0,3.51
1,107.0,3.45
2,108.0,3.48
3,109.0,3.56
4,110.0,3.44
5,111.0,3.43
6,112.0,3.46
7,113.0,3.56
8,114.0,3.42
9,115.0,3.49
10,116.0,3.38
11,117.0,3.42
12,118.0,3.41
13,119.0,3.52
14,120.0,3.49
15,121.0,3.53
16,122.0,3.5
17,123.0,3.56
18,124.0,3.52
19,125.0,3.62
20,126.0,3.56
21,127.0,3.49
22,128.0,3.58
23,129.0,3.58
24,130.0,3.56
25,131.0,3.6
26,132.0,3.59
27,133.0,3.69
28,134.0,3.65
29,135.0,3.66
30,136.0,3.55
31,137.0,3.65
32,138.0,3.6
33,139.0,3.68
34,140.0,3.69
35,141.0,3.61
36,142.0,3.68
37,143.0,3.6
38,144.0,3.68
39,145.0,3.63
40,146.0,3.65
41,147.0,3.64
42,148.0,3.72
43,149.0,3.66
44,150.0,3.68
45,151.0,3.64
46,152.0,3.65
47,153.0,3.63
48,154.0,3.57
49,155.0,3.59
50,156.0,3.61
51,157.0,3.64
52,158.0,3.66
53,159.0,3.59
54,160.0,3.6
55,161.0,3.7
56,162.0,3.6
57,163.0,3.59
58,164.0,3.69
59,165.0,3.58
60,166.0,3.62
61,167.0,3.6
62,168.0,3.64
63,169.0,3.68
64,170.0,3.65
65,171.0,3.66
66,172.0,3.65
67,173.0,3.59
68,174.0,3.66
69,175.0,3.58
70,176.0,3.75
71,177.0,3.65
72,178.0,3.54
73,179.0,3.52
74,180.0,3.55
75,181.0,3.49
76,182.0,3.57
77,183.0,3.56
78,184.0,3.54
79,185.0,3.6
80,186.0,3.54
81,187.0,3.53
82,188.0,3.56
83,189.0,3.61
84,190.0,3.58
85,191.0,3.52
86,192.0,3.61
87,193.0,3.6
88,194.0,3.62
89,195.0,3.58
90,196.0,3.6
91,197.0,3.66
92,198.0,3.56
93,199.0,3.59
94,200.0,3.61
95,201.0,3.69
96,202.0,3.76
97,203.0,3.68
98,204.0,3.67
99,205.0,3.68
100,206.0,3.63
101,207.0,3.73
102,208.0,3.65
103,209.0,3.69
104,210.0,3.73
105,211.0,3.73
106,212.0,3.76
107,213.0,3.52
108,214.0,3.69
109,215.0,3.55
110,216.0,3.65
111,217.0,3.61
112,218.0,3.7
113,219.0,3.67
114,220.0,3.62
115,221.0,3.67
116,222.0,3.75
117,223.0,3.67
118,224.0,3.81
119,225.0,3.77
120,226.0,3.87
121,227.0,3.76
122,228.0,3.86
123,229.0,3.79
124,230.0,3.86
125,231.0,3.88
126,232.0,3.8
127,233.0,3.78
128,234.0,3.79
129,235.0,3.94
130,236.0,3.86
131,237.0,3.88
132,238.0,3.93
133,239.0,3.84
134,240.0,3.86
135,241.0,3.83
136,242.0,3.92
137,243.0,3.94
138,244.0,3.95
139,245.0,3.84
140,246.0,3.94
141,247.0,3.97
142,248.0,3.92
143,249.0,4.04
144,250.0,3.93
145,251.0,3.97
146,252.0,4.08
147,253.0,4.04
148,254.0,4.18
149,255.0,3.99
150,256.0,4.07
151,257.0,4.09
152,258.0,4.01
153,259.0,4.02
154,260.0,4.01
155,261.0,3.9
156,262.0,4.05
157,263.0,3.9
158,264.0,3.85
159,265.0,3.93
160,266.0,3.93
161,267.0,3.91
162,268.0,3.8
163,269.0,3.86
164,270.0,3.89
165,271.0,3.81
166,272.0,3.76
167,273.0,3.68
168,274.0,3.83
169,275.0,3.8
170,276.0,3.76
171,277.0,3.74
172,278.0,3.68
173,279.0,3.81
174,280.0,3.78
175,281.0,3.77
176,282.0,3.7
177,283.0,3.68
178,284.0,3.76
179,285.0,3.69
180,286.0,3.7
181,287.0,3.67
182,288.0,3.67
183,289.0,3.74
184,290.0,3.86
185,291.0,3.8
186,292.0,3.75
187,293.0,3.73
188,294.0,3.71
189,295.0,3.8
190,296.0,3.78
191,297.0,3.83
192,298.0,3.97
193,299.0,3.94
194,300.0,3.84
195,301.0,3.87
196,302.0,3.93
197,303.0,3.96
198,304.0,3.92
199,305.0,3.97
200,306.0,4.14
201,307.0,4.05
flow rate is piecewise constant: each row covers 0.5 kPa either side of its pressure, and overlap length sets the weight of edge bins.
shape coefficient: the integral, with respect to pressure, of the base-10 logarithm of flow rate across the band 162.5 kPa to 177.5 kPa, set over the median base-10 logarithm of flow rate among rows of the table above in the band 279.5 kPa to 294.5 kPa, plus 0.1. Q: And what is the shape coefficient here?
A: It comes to 14.8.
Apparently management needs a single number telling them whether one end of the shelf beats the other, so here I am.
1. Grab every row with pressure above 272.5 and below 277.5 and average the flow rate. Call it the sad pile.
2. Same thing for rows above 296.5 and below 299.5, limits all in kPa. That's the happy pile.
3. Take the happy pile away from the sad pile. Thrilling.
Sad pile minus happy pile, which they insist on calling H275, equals -0.15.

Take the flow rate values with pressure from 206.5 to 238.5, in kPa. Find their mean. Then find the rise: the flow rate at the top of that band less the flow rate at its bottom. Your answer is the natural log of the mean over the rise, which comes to 2.9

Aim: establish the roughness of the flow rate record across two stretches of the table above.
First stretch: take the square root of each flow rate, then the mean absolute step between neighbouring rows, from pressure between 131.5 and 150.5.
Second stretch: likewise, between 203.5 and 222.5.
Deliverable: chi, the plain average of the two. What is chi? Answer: 0.0174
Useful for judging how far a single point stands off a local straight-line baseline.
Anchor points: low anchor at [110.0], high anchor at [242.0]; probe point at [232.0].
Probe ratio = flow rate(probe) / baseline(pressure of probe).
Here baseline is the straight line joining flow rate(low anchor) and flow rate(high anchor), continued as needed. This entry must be 0.978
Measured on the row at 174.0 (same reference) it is 0.997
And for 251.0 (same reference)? 1.004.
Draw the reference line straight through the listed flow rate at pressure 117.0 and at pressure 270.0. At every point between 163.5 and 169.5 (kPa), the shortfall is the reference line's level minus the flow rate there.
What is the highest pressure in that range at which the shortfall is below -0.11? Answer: 164.0 kPa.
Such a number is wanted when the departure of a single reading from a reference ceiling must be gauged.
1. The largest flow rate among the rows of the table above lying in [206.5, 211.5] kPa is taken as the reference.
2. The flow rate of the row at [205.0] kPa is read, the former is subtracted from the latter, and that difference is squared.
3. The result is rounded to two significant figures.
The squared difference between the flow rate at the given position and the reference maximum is 0.0025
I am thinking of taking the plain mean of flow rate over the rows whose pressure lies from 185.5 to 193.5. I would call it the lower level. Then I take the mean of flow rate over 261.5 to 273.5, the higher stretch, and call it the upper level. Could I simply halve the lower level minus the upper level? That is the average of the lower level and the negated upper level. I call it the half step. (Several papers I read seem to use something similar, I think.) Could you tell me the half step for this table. -0.15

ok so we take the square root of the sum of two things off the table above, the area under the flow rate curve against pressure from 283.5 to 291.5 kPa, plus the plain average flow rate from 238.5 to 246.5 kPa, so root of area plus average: 5.81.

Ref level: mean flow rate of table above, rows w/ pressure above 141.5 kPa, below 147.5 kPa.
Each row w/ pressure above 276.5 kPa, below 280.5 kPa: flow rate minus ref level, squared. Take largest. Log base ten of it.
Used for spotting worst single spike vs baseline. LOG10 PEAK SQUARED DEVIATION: -1.6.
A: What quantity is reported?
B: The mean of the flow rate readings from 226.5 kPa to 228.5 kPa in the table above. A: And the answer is 3.81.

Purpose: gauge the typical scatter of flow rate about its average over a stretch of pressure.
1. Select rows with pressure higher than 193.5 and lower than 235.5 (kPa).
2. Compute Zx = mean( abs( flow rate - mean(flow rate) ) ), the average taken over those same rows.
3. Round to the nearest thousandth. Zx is 0.080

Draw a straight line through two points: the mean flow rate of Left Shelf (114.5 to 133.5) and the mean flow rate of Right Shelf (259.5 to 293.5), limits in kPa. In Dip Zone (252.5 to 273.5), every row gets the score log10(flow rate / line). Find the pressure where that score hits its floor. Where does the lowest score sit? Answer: 273.0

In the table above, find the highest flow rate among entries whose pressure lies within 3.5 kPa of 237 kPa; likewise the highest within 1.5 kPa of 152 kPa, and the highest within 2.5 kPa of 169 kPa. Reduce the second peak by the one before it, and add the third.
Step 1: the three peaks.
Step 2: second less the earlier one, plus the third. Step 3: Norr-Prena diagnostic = 3.4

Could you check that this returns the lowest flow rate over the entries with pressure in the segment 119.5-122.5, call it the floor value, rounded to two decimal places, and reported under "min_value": 3.49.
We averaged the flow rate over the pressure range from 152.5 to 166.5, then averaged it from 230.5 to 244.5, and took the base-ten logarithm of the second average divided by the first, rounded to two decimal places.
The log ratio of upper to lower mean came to 0.03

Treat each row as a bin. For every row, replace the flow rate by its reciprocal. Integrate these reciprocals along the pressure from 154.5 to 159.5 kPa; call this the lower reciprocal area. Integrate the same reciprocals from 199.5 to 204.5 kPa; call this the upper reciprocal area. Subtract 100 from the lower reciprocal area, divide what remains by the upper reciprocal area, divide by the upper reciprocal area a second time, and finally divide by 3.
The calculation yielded -18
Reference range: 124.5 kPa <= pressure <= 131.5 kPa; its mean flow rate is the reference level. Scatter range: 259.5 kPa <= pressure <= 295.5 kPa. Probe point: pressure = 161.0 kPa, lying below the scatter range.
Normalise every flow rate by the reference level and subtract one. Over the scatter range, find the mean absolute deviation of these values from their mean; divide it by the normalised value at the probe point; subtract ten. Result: -9.4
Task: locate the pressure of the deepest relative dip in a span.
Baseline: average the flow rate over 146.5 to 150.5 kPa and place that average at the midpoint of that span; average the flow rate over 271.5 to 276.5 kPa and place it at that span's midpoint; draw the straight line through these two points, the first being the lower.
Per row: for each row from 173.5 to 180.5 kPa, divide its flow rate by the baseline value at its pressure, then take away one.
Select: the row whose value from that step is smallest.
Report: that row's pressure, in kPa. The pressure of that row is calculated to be 179.0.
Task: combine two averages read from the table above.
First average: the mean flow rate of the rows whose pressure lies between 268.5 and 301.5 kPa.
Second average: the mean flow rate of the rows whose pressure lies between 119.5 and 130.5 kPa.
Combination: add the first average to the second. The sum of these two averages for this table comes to 7.3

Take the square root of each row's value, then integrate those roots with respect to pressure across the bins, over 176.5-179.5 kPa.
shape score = 5.67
